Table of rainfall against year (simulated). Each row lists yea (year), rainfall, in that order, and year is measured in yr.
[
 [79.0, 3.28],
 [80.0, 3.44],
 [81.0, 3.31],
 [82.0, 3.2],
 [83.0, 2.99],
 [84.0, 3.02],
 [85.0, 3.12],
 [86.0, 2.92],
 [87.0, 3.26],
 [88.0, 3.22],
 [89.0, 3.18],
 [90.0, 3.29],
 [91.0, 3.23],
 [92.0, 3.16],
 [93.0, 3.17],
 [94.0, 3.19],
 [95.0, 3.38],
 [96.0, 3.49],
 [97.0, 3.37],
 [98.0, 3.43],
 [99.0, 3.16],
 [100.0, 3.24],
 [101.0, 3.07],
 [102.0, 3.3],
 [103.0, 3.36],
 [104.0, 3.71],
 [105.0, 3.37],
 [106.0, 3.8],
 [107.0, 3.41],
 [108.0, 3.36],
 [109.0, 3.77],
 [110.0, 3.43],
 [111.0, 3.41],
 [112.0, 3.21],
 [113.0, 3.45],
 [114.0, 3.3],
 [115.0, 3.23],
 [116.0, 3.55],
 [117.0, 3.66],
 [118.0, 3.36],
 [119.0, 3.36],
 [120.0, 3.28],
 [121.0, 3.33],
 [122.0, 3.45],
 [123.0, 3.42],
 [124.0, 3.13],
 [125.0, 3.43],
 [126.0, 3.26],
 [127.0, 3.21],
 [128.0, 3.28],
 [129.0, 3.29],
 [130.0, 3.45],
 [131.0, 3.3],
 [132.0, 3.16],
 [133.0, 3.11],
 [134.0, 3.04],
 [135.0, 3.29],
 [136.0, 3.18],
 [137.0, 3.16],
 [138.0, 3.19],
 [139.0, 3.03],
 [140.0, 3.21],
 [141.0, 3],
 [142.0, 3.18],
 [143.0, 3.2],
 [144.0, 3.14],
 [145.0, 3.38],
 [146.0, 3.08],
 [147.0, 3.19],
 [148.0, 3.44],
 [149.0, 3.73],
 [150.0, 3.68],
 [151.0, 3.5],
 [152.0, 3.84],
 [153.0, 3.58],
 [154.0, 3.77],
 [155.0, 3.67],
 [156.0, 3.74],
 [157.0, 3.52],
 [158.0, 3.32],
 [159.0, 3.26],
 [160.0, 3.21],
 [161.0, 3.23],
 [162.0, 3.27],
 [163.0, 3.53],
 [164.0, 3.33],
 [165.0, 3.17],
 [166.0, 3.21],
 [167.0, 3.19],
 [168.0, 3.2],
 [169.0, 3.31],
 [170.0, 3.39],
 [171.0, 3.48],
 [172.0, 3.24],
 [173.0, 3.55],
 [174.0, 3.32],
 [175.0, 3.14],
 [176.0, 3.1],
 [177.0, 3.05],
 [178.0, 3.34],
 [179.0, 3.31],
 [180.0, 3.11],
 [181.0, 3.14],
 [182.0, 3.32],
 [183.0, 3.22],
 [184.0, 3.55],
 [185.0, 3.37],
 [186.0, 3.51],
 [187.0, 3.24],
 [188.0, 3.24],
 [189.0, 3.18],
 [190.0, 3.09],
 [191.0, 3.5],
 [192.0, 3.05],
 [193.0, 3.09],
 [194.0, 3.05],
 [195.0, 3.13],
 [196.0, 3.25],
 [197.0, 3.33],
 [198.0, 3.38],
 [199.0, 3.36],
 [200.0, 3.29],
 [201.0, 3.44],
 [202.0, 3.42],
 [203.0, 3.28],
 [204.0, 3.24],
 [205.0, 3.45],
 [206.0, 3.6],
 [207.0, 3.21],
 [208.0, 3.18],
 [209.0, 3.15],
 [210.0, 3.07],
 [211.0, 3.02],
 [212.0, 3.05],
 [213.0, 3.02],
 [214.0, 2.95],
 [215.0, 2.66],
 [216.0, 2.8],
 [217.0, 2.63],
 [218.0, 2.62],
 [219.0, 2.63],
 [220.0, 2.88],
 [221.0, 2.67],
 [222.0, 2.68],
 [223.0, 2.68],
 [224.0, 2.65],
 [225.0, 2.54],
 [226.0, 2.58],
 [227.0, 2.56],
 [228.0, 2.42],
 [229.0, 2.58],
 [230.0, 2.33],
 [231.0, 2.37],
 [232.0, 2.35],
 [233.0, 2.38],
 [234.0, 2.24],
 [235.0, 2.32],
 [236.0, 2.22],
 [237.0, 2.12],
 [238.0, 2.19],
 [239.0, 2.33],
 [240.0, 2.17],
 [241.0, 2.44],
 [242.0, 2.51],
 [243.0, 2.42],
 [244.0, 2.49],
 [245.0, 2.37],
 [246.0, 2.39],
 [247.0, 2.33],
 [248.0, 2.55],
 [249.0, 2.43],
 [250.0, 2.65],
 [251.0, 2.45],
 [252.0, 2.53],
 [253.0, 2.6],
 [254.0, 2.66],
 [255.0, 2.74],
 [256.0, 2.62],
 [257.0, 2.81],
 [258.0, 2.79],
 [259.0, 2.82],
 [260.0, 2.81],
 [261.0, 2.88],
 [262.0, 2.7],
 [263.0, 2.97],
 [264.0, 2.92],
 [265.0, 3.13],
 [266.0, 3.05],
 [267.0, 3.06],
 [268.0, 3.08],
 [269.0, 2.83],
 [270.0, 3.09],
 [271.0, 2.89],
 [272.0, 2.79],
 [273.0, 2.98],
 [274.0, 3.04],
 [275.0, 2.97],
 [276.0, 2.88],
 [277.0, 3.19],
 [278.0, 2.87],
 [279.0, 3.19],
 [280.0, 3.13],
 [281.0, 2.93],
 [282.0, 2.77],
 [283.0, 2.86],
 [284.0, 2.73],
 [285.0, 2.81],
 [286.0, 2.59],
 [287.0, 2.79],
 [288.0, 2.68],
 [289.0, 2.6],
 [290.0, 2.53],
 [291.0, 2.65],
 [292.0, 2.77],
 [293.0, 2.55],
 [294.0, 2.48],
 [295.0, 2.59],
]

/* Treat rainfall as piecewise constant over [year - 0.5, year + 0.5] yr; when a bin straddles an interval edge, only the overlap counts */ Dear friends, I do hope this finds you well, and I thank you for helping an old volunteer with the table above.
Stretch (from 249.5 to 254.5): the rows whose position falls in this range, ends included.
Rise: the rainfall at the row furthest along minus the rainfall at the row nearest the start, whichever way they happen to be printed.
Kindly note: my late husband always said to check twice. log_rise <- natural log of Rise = -4.6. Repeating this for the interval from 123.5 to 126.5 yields -2.0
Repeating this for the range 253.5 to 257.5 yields -1.9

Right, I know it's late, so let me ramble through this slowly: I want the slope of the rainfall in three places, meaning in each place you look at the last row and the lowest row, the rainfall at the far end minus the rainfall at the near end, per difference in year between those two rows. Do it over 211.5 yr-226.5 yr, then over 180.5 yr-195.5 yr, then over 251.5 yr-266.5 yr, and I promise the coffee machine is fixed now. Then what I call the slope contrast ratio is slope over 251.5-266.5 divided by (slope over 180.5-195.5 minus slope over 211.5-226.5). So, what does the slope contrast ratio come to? 1.1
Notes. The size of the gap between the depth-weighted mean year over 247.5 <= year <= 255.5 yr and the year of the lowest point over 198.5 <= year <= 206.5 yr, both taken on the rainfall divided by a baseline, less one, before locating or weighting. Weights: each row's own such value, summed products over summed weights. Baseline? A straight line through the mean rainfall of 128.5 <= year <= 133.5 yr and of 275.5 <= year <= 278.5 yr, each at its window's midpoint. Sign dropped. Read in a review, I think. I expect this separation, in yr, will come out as 47.1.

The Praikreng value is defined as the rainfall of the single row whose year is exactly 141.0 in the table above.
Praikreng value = 3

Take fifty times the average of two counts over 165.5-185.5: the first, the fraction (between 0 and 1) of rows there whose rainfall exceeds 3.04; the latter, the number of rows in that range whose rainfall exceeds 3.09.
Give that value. 500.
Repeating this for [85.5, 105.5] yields 474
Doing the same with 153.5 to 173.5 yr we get 525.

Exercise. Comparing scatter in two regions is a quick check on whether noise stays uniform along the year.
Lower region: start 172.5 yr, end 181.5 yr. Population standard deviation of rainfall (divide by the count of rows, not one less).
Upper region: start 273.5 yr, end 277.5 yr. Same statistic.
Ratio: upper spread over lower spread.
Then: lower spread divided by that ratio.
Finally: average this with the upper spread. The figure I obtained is 0.159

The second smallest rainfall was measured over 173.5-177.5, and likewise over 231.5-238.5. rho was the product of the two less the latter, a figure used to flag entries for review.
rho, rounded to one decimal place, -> 4.6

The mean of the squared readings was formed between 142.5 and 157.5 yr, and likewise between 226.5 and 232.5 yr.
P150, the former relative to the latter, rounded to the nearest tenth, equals 2.1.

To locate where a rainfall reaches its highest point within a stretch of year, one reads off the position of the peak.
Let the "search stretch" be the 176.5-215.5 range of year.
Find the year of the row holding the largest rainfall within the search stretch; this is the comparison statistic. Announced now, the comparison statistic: 206.0 yr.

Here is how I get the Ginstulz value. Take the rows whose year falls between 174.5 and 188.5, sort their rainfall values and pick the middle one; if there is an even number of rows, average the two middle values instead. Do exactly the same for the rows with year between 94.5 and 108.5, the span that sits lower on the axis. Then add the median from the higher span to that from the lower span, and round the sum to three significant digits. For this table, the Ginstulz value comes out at 6.61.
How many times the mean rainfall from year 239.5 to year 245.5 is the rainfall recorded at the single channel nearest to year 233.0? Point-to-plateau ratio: 0.99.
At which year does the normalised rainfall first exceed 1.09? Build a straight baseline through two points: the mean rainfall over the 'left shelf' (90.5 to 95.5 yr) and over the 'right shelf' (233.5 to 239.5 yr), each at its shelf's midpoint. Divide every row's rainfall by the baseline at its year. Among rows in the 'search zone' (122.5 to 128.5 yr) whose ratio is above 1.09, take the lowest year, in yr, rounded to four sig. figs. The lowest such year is 123.0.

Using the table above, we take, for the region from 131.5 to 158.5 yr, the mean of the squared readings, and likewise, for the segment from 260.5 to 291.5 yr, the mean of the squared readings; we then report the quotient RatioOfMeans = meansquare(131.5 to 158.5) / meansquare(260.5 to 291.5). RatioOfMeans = 1.3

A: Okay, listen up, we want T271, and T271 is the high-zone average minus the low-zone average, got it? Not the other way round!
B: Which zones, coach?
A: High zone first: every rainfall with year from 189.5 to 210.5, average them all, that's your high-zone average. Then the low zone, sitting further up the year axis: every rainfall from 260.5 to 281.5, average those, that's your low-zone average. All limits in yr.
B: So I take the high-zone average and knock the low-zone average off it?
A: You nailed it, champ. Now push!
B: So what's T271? 0.3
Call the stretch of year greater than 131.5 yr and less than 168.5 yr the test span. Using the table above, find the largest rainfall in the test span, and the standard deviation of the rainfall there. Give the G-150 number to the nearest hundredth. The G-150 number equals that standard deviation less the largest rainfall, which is -3.61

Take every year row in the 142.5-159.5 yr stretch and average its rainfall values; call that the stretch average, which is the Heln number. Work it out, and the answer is 3.5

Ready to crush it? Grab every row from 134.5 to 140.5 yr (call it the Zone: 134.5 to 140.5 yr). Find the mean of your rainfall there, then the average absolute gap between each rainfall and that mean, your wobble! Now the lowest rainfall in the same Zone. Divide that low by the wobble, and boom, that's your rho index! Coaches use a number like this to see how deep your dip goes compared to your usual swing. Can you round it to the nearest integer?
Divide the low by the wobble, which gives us 56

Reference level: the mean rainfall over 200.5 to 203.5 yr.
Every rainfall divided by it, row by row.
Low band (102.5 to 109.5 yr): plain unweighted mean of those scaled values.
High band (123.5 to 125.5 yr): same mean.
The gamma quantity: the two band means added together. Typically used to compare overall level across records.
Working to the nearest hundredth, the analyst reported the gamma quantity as 2.02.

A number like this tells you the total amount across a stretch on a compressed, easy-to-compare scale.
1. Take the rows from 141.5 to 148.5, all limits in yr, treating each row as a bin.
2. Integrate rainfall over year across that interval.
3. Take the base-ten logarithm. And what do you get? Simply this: 1.35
